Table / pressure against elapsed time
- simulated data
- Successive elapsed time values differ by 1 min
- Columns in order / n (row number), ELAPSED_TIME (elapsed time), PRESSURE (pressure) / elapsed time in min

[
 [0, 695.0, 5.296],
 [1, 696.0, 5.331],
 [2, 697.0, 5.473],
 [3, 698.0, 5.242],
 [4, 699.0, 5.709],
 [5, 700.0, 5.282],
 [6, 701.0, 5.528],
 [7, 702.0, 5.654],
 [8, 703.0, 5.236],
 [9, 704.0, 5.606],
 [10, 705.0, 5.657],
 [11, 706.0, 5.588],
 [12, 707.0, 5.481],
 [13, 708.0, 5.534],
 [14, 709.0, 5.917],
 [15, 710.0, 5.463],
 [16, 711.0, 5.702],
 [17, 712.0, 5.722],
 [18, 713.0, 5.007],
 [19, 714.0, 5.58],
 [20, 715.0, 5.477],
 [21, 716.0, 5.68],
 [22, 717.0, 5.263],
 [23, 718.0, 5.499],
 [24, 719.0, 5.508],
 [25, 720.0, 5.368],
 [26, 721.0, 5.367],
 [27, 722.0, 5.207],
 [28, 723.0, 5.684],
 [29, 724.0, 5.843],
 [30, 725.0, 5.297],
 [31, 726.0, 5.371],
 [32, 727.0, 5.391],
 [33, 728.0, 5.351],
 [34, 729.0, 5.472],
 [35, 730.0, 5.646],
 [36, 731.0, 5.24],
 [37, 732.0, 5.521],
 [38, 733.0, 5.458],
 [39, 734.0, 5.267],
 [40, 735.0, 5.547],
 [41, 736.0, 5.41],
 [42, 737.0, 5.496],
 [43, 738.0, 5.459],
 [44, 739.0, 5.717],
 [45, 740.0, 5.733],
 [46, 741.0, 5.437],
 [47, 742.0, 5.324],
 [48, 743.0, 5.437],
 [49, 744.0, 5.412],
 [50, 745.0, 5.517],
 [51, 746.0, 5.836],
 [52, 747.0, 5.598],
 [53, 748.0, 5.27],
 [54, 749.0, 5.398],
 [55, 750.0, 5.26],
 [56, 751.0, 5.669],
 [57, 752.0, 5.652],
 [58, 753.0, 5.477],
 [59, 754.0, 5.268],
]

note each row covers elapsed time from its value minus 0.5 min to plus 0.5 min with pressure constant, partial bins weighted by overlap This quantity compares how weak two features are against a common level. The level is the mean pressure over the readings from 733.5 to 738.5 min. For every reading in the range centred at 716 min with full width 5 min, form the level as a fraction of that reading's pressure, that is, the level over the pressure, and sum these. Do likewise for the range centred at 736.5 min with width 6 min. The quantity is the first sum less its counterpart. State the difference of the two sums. -1.0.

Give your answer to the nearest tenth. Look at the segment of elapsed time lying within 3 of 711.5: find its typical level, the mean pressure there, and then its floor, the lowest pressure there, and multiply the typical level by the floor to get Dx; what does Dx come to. 27.9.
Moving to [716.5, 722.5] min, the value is 28.0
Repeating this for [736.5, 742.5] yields 29.4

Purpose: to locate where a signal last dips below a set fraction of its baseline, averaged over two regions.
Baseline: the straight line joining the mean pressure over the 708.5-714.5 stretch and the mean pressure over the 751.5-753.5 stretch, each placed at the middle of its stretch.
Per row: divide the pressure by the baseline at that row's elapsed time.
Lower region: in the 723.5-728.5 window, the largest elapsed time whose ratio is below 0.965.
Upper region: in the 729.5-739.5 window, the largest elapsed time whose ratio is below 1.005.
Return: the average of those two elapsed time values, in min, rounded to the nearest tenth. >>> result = 733.0 min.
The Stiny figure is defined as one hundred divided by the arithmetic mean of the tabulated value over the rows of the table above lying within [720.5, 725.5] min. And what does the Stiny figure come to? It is 18.2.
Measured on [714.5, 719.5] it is 18.2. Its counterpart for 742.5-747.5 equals 18.0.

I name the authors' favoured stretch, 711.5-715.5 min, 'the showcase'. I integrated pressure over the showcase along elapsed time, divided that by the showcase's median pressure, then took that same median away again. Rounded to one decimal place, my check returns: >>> -1.6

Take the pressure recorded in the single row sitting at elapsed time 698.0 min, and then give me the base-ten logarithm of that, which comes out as 0.719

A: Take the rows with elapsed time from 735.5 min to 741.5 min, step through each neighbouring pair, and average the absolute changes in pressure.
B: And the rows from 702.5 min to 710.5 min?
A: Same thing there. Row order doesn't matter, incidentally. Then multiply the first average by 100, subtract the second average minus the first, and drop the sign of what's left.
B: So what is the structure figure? 13.8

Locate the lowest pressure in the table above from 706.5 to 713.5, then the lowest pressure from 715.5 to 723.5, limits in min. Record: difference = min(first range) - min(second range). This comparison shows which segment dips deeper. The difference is -0.20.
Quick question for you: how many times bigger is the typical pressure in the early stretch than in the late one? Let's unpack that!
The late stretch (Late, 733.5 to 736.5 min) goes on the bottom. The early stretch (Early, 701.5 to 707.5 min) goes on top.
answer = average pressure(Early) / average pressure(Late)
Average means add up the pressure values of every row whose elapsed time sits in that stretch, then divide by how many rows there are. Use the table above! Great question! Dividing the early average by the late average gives 1.02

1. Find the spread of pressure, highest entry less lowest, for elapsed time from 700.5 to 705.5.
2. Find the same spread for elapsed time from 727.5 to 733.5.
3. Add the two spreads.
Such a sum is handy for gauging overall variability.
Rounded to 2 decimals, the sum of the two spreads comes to 0.83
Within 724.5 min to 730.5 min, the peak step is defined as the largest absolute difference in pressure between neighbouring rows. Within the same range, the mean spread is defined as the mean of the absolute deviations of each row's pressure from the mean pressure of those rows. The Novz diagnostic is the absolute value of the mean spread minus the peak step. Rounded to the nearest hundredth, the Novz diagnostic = 0.08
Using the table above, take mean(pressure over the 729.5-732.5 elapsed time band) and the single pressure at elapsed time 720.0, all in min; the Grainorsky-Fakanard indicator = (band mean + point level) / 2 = 5.42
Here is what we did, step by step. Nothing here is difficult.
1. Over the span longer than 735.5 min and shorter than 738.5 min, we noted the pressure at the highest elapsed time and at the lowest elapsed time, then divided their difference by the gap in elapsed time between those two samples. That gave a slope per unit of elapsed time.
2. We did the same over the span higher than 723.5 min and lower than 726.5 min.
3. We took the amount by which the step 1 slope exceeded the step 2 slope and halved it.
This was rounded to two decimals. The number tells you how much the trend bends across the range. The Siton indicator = 0.13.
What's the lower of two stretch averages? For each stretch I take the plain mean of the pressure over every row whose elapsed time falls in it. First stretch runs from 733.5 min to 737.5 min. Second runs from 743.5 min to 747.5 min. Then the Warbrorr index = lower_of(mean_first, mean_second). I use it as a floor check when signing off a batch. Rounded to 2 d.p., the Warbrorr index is 5.43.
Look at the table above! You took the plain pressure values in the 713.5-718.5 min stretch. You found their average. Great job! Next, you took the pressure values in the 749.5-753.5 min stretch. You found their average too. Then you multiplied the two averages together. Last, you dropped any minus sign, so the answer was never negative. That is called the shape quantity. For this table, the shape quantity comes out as 30.3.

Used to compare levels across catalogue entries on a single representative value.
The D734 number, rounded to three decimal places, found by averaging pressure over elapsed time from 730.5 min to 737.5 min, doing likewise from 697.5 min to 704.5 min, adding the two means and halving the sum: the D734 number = 5.443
